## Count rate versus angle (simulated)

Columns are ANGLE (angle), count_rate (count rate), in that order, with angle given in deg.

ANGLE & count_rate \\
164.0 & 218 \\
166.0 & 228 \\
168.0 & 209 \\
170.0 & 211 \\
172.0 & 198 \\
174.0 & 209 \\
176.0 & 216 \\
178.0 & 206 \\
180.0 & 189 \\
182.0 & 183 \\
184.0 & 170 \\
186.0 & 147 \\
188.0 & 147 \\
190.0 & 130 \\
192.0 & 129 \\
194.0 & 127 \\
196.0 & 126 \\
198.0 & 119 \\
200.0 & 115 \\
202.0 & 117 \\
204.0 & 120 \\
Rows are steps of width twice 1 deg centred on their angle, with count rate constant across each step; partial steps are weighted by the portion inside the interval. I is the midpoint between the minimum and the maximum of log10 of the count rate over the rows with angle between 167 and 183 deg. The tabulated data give 2.30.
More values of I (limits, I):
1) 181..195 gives 2.18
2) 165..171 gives 2.34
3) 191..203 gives 2.09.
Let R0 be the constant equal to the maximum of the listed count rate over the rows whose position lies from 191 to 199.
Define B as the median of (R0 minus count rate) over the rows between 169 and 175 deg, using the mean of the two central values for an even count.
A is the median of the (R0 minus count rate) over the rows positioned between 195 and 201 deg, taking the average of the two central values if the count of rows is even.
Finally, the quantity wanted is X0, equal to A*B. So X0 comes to -800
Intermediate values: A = 10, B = -80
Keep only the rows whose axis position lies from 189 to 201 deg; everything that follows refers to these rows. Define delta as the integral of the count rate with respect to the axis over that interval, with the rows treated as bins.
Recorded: 1492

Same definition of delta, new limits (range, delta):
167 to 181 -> 2876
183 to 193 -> 1446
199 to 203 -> 464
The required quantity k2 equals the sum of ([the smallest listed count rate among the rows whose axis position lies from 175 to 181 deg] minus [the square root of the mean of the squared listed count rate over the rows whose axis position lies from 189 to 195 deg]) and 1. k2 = 61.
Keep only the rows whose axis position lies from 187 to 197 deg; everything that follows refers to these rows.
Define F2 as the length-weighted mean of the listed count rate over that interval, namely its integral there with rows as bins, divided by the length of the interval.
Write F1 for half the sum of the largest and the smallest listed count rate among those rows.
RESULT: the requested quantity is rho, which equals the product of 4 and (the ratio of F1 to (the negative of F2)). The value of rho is -4.14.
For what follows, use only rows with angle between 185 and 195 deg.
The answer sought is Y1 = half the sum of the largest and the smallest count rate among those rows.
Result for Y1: 137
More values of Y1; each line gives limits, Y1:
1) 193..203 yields 121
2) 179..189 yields 168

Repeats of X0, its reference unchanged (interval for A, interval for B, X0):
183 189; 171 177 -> 1440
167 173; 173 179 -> 6400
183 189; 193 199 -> -54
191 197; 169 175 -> -160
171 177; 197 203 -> -960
